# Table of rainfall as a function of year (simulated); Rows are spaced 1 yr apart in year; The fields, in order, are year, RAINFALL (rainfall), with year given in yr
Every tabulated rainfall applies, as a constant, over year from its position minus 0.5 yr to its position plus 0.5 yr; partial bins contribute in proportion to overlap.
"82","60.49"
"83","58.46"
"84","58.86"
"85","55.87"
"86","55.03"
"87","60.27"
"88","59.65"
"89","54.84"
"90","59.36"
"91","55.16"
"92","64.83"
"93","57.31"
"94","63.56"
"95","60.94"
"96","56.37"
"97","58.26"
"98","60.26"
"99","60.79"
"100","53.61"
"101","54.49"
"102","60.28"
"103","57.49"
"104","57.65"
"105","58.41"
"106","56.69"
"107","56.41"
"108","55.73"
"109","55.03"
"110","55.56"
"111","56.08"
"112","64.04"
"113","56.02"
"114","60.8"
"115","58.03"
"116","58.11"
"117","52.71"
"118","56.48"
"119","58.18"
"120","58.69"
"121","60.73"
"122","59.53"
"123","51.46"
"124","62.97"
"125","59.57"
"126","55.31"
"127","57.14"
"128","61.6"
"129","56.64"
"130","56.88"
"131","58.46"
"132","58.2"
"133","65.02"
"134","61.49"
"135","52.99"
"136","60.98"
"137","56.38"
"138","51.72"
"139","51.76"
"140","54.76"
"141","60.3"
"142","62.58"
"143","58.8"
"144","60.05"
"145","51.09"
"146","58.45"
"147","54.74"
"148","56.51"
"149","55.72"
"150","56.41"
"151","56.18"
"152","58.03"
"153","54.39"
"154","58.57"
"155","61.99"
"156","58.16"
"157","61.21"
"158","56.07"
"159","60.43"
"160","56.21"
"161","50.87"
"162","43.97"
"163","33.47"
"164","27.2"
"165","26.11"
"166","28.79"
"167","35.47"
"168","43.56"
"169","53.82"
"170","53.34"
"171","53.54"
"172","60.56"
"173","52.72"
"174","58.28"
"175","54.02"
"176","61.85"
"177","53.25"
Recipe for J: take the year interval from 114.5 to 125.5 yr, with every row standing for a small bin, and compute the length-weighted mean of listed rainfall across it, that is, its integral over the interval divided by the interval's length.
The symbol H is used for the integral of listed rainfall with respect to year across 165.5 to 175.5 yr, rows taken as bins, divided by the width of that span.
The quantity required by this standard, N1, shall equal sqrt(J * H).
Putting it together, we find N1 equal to 53.5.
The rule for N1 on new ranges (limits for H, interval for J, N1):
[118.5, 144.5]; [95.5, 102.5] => 57.9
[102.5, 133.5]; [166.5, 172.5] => 53.8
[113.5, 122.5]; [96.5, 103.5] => 58.0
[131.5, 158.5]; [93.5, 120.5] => 57.7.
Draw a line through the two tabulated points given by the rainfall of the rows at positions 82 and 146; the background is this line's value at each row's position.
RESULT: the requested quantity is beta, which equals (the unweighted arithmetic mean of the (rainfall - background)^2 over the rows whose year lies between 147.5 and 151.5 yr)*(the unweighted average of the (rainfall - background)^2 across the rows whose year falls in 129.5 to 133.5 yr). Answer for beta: 50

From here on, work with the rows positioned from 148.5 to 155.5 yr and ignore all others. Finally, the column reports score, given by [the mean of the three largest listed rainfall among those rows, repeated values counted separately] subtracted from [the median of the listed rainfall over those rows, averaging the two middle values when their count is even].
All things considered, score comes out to -3.1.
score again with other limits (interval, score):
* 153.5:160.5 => -2.6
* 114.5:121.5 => -1.1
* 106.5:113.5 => -2.8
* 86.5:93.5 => -2.2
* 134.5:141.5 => -4.5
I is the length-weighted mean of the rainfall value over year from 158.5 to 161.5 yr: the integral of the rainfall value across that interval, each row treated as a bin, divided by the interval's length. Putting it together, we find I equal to 55.8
